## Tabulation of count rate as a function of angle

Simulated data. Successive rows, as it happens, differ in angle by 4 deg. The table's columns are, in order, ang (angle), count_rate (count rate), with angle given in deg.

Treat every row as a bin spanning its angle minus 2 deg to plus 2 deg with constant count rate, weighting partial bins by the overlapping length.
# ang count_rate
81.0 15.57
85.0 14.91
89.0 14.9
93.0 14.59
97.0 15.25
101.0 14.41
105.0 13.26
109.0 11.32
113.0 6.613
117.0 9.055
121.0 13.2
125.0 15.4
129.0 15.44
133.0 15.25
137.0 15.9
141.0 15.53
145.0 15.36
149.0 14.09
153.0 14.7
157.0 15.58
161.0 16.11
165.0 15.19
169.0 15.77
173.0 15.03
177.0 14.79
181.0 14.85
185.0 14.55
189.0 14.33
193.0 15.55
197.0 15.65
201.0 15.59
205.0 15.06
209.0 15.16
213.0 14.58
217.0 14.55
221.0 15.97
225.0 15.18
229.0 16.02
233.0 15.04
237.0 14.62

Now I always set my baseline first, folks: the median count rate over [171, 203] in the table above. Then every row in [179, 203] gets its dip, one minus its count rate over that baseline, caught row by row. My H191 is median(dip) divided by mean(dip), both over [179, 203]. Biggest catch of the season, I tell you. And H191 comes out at 1.8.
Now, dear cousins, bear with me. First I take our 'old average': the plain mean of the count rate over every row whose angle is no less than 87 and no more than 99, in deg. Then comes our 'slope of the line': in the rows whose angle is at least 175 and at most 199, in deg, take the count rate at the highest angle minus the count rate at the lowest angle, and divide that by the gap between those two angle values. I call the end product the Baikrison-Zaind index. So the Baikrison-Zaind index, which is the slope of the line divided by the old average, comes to 0.0029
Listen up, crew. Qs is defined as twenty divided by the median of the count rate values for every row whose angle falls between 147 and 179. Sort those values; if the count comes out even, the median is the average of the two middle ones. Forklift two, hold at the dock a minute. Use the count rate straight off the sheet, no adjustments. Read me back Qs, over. 1.324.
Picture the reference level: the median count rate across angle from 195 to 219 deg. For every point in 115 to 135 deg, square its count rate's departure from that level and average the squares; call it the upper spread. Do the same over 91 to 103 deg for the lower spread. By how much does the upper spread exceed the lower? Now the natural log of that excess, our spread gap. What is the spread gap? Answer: 2.1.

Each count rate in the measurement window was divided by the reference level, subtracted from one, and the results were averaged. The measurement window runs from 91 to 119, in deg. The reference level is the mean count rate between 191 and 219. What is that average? 0.204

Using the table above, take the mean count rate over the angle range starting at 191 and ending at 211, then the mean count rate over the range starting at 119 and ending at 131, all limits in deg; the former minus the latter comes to 0.7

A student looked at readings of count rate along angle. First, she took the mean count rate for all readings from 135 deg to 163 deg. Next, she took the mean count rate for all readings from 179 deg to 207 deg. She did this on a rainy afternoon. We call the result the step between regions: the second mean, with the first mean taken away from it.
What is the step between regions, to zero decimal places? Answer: 0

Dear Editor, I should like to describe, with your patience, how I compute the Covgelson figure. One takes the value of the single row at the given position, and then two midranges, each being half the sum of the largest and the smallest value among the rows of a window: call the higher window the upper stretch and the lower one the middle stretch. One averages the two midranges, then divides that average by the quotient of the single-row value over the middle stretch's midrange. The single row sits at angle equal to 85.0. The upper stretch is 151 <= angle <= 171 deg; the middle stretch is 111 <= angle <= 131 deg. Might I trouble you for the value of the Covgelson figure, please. 9.8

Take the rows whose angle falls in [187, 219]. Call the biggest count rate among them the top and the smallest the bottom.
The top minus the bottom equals 1.32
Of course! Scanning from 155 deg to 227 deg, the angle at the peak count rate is 161.0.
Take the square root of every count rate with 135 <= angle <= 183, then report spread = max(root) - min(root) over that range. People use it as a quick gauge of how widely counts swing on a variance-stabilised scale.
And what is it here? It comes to 0.26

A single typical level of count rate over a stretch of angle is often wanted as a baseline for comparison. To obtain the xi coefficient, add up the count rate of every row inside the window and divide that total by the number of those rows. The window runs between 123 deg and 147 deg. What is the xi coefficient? 15.5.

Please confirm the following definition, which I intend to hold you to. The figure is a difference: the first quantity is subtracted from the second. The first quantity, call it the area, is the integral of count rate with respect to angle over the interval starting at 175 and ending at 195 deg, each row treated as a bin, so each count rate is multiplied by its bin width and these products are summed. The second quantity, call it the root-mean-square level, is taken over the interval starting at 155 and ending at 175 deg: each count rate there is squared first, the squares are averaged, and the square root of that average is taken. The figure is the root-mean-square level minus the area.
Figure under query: -281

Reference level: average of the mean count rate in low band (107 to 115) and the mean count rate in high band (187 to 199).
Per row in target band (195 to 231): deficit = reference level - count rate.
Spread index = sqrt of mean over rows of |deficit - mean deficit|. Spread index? 0.67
